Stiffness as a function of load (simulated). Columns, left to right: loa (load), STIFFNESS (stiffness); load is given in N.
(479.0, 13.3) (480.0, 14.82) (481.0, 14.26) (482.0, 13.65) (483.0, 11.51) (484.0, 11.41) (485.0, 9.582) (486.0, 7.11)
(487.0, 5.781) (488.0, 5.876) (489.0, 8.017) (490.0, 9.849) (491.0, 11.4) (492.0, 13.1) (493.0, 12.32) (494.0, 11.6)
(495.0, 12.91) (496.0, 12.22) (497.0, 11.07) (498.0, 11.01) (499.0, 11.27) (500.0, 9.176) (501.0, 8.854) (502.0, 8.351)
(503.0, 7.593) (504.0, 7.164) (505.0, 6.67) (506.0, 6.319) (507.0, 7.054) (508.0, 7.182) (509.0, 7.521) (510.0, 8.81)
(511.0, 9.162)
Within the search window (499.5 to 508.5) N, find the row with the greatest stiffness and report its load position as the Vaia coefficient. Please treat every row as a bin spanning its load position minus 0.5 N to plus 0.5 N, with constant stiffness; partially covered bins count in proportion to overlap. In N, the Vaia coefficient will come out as 500.0 N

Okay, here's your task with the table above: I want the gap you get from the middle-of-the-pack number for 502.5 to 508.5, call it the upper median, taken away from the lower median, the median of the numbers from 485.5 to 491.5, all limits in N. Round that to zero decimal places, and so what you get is 0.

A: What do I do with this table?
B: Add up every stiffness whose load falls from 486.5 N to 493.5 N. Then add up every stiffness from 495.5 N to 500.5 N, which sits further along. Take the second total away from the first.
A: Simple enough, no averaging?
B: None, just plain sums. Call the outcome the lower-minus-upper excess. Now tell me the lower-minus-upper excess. 12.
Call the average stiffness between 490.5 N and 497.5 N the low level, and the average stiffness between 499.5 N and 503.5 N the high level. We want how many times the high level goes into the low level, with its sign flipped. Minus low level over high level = -1.42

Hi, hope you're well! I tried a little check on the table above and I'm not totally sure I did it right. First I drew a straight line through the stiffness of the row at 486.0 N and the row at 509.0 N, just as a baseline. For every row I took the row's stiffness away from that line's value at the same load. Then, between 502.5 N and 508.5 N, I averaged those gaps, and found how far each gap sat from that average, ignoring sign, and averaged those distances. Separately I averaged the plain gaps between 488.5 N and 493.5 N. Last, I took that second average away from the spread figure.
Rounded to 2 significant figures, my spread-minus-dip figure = 4.1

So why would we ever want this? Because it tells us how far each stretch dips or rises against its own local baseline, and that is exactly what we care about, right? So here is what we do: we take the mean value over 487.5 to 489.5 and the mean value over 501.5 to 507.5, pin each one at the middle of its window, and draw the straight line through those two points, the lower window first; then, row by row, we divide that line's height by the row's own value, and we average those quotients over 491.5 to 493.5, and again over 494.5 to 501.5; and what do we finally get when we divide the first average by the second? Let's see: 0.84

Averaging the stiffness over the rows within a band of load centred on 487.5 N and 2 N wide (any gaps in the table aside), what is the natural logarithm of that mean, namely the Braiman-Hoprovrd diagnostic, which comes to 1.8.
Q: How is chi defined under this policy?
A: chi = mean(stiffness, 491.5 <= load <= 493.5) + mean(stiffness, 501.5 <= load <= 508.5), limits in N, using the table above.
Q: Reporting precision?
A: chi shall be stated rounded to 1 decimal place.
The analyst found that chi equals 19.9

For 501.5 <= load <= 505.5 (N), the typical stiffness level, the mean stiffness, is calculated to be 7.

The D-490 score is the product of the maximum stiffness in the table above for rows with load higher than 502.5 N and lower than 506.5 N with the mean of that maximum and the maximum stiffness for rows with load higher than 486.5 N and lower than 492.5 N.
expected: 79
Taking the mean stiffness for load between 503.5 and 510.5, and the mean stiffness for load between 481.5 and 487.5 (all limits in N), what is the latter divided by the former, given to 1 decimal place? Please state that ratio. 1.4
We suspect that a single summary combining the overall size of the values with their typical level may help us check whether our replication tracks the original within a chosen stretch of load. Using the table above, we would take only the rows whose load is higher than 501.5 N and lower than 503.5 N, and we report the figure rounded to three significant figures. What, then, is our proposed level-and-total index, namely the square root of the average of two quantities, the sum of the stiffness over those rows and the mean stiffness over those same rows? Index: 3.46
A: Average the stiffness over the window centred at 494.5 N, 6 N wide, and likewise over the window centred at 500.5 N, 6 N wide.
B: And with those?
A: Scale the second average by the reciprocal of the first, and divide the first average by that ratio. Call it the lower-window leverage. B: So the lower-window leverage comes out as 16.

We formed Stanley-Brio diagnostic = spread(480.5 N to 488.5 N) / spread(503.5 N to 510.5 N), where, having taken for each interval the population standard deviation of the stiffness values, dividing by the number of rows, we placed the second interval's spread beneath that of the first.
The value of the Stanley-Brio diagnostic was 4.3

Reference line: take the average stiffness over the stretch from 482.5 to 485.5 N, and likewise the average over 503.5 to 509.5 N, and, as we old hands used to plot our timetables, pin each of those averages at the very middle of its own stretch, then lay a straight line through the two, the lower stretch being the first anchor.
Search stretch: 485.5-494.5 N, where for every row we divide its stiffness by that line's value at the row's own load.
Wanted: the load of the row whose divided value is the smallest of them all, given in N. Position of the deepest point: 487.0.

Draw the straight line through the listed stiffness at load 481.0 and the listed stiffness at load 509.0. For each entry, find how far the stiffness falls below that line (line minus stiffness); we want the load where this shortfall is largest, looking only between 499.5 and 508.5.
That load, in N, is 506.0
